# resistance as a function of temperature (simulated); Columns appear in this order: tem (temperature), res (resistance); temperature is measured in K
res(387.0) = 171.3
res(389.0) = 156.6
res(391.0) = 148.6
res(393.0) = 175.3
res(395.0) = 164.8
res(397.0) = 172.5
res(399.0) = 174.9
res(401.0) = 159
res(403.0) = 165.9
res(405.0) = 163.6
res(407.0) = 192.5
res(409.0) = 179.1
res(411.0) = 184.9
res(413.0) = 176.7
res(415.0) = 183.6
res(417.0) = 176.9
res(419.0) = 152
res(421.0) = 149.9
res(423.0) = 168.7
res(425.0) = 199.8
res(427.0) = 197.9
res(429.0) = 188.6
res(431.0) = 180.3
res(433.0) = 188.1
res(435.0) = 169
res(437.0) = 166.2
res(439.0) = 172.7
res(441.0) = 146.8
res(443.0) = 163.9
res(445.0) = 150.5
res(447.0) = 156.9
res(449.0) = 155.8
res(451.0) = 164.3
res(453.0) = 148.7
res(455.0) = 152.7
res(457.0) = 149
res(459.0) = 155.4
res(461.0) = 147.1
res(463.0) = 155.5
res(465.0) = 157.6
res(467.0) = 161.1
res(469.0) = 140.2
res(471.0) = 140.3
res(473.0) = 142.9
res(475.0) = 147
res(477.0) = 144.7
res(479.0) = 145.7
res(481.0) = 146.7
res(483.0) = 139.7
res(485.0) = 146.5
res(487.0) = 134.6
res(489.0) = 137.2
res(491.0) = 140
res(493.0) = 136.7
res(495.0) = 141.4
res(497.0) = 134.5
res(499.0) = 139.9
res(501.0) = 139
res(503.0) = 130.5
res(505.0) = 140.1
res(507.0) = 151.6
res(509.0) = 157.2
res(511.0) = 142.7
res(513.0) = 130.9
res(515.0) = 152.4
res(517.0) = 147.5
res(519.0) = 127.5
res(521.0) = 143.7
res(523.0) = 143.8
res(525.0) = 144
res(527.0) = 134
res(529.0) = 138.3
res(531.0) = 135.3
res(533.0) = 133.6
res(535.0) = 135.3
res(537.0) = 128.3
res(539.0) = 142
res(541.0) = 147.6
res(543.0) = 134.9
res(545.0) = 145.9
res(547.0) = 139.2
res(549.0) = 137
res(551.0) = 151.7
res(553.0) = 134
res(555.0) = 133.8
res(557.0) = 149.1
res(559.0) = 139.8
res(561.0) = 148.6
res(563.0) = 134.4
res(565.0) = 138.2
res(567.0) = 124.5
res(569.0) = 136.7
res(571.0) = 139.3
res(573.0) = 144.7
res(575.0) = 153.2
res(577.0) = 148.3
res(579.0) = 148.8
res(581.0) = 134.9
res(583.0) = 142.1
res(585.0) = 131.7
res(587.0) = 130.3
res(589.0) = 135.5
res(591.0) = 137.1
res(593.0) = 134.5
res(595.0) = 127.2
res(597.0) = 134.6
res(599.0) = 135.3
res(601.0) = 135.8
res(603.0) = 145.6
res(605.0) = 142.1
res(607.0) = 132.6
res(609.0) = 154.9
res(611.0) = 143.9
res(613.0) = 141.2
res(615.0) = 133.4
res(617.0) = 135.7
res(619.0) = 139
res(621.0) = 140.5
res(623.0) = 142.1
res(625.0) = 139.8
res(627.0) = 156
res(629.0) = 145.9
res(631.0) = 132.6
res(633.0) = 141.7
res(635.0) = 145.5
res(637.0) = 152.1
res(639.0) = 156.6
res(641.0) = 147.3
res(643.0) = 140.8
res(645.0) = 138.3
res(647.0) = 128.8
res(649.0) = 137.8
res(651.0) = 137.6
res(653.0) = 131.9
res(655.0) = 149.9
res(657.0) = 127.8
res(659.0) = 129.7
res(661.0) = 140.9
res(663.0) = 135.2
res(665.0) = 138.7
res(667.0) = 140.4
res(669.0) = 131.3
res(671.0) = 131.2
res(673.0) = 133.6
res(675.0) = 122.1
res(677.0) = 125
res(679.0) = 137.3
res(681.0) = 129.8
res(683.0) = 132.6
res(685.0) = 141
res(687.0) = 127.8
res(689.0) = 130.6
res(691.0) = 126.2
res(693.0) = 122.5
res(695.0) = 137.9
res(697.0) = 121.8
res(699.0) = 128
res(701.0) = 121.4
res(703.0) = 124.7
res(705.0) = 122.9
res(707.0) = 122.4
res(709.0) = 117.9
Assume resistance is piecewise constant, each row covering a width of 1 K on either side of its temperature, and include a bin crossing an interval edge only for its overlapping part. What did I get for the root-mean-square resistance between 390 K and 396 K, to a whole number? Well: 163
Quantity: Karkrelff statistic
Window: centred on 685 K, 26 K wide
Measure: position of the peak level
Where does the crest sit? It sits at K 685.0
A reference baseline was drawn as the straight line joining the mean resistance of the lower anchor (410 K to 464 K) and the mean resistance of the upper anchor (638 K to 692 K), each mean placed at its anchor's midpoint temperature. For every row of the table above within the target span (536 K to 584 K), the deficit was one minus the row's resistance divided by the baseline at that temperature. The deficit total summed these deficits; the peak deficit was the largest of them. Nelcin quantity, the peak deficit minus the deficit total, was -1.3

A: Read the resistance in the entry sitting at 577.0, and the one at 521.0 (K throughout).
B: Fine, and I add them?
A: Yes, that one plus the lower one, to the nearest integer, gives 292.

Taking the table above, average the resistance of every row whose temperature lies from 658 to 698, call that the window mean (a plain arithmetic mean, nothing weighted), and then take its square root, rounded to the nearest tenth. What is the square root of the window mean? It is 11.5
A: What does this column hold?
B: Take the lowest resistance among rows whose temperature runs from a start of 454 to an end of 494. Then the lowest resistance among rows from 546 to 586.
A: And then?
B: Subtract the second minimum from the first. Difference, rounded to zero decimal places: 10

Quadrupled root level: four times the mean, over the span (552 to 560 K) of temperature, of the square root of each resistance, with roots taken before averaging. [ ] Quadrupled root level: 47.2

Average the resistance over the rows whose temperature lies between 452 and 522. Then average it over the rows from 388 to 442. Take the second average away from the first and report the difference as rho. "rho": -28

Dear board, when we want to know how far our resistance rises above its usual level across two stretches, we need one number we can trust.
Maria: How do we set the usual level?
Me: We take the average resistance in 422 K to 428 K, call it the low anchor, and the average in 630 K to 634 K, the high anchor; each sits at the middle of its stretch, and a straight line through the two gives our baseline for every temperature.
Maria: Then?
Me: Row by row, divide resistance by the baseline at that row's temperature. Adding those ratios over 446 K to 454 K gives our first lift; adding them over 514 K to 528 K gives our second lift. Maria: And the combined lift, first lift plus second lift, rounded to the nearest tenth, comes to 9.4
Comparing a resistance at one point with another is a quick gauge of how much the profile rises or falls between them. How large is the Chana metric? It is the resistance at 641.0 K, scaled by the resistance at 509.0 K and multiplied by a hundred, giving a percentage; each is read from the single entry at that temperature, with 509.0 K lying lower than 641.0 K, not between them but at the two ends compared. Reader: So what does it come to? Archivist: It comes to 94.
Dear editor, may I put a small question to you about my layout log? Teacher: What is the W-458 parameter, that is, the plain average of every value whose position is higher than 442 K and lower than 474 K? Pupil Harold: 153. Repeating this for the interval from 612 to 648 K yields 142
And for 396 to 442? 174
